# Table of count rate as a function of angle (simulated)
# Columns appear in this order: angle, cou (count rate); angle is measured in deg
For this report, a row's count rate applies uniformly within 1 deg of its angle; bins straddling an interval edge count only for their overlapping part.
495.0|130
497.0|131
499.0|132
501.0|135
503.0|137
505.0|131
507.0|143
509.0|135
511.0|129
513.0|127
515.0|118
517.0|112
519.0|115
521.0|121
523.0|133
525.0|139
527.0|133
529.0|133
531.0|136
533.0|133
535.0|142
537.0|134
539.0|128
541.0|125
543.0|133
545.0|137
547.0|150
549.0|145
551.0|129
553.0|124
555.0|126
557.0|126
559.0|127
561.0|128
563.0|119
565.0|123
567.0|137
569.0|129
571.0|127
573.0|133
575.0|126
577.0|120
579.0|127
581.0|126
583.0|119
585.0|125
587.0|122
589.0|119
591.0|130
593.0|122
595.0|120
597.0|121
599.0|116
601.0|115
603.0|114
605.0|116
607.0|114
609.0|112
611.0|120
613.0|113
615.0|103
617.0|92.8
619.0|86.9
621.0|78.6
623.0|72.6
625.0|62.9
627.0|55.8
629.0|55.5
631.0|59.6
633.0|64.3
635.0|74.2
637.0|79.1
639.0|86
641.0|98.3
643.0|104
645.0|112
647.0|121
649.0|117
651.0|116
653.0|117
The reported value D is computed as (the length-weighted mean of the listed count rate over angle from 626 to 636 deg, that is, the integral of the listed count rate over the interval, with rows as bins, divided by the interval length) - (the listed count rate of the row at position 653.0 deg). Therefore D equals -55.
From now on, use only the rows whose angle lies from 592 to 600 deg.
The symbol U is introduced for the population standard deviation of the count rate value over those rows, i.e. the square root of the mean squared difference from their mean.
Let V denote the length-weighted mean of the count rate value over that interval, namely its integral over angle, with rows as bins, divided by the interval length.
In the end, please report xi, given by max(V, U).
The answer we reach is 120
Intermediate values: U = 2.3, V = 120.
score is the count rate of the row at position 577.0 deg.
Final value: 120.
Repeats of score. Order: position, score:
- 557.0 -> 126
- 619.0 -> 86.9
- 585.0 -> 125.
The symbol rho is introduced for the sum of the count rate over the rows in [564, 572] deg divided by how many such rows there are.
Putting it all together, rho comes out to 129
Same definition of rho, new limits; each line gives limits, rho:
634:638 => 77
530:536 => 137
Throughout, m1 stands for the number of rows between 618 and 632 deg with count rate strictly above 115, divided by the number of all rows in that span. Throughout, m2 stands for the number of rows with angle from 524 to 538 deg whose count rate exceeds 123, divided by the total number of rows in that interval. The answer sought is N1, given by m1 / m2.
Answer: 0.0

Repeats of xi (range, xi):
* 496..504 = 134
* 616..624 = 83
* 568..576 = 129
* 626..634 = 59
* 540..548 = 136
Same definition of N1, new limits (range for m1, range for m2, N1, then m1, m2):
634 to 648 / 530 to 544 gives 0.1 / 0.1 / 1.00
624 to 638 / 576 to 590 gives 0.0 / 0.0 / 0.43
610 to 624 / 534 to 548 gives 0.1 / 0.1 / 1.00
